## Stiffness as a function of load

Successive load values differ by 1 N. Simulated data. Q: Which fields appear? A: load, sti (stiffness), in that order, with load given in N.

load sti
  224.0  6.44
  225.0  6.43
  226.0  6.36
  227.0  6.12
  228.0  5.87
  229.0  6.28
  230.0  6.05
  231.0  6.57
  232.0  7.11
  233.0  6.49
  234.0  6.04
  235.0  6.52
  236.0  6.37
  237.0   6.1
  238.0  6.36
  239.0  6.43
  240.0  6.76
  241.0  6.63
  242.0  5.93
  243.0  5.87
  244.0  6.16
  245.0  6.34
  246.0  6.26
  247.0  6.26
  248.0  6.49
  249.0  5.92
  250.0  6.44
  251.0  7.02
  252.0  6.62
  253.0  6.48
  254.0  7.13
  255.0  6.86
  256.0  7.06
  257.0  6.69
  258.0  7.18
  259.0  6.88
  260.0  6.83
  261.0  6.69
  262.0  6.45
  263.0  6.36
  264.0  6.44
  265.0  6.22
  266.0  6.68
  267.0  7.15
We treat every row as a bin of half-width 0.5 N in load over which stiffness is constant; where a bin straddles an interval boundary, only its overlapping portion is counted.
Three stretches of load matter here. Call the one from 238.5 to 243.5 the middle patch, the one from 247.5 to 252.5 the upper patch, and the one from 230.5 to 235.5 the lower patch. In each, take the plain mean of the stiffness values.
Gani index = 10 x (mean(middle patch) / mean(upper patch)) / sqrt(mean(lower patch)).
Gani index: 3.80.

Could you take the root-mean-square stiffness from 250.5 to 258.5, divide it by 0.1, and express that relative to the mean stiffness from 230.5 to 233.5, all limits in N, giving 10.2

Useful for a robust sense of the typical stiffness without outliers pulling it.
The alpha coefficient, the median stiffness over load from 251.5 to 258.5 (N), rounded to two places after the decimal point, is 6.86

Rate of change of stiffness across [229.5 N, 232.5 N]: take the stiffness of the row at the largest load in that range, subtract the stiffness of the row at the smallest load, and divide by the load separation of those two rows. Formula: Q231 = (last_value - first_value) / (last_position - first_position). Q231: 0.53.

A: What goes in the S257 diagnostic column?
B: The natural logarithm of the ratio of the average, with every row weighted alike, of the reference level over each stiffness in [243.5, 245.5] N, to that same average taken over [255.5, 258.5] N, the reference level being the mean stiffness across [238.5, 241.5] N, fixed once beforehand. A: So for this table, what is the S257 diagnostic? 0.11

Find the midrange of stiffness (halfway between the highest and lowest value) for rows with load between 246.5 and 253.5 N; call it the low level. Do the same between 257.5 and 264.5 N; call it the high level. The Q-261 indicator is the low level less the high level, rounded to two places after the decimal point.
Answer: -0.30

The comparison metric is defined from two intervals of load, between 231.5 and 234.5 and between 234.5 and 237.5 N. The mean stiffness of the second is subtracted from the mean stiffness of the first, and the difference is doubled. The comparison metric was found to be 0.4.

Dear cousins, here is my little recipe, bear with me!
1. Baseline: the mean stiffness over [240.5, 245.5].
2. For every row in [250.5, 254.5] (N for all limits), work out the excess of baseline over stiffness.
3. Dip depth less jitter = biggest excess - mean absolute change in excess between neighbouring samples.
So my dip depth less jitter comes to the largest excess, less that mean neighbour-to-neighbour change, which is -0.7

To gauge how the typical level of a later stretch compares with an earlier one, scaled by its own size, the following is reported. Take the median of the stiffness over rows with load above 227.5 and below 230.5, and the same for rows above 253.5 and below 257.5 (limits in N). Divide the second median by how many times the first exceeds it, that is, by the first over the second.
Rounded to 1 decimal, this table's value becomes 8.0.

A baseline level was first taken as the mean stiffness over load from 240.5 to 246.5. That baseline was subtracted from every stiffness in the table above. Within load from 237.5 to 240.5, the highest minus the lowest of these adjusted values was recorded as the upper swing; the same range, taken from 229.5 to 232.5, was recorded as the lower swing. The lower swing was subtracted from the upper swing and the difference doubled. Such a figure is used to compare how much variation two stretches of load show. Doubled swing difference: -1.3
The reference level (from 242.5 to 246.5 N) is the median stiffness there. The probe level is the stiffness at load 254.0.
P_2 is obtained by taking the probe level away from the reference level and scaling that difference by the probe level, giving -0.13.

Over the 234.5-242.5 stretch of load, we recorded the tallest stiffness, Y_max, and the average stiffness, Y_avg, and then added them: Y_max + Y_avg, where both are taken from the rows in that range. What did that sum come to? 13.1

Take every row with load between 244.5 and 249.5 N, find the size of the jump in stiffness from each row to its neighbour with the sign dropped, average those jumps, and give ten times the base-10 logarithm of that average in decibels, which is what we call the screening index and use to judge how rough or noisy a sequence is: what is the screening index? -6.6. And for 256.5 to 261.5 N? -6.1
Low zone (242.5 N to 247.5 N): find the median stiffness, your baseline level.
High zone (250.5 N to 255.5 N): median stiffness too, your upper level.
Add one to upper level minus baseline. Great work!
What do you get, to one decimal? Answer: 1.6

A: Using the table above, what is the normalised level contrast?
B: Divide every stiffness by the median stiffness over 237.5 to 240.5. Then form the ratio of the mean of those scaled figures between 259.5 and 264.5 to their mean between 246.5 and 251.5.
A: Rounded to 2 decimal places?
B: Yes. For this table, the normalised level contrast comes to 1.02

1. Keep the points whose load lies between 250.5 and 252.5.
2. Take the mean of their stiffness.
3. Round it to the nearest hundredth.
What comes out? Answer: 6.82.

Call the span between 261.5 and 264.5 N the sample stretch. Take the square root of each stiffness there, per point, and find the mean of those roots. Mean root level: 2.53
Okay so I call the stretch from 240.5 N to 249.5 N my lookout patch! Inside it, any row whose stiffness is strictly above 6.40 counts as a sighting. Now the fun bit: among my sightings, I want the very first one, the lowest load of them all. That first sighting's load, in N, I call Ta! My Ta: 241.0 N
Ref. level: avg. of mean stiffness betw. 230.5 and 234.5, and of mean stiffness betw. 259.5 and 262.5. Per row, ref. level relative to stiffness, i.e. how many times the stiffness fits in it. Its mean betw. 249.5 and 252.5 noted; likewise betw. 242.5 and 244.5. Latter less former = 0.11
